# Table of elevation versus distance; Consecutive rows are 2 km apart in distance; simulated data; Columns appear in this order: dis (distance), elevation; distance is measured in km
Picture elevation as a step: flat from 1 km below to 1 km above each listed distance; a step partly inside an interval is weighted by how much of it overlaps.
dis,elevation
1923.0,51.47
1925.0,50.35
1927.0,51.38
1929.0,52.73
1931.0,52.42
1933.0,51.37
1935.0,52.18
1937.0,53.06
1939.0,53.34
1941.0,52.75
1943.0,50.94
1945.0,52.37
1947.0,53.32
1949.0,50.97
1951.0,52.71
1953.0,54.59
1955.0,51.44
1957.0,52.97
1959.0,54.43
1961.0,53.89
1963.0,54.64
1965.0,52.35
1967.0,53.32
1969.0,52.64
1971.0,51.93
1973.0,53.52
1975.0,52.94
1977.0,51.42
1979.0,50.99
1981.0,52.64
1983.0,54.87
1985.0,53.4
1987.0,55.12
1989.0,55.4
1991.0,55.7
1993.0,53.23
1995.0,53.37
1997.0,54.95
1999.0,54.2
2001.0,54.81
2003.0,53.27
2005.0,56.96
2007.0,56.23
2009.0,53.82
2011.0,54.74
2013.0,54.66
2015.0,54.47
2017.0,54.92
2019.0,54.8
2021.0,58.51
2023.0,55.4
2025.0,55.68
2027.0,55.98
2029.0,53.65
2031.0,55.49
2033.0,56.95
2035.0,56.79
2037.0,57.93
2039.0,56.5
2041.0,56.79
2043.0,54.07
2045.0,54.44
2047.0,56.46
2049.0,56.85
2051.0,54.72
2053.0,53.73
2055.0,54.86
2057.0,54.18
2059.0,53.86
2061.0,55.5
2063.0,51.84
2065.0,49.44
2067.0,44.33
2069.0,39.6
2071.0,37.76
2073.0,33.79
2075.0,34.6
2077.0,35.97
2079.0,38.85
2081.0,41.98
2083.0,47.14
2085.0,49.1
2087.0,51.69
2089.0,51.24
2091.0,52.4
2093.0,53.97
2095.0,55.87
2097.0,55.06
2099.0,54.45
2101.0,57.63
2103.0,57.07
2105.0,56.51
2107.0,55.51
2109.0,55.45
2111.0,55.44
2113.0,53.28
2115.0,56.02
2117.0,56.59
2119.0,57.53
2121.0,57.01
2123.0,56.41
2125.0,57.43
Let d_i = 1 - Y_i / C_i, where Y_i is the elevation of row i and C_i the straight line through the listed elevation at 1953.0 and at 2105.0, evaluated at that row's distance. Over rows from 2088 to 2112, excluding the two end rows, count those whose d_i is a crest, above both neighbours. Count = 1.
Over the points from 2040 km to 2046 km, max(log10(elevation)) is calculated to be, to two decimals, 1.75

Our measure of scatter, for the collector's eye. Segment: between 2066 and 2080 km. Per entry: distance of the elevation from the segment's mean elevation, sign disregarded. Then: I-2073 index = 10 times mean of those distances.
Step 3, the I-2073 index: 26.4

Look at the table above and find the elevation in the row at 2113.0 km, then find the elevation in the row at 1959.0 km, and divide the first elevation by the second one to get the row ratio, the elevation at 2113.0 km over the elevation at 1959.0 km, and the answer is 0.98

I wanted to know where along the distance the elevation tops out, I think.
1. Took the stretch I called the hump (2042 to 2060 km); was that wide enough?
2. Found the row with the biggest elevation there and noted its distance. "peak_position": 2049.0 km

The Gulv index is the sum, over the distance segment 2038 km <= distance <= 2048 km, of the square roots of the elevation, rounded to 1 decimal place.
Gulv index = 37.3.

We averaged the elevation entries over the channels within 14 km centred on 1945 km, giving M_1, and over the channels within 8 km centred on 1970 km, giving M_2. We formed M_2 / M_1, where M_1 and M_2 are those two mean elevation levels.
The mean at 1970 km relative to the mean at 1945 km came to 1.01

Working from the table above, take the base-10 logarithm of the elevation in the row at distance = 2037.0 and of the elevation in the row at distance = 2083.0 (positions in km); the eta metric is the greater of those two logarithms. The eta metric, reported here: 1.76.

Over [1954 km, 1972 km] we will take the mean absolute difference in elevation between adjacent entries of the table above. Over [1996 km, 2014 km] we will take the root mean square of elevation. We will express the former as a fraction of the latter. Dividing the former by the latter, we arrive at 0.020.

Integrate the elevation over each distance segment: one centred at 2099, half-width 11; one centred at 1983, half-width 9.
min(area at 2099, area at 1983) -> 965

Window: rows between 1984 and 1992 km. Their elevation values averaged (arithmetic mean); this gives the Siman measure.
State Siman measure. 54.9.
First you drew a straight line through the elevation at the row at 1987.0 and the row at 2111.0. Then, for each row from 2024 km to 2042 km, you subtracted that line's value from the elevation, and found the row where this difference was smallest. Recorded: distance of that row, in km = 2029.0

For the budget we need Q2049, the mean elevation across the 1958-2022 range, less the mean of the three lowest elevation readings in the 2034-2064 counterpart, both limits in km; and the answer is 1.0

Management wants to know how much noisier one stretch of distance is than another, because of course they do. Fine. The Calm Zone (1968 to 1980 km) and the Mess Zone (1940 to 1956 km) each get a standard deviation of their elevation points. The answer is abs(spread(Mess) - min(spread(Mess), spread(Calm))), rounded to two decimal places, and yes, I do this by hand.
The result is 0.29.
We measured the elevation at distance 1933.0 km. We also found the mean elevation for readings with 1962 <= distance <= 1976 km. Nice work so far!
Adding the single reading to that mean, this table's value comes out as 104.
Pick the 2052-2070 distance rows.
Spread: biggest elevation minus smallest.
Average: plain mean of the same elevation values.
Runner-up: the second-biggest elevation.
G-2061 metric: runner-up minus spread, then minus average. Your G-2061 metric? -12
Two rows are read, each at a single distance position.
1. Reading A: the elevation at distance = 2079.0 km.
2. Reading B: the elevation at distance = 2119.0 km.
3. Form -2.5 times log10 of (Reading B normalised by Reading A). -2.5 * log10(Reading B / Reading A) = -0.43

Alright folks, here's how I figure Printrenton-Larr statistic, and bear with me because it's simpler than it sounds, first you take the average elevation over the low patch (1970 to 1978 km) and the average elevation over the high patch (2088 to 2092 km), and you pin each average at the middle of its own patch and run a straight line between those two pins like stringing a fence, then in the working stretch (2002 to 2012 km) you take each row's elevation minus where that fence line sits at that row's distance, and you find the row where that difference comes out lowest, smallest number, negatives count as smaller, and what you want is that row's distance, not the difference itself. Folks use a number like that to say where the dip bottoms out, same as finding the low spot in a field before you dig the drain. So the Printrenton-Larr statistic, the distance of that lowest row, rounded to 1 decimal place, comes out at 2003.0 km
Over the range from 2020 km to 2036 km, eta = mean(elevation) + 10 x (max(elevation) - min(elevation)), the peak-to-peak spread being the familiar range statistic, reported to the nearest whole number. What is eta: 105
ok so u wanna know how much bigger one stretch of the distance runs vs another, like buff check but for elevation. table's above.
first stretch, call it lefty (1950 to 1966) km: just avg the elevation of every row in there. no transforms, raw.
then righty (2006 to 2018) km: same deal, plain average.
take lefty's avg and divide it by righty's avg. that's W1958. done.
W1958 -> 0.97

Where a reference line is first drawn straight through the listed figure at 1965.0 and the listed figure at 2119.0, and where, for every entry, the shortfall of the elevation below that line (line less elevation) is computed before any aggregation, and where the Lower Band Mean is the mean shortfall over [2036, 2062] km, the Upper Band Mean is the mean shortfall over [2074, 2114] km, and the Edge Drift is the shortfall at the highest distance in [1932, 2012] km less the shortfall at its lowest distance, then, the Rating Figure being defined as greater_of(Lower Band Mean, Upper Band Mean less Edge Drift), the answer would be 6.8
